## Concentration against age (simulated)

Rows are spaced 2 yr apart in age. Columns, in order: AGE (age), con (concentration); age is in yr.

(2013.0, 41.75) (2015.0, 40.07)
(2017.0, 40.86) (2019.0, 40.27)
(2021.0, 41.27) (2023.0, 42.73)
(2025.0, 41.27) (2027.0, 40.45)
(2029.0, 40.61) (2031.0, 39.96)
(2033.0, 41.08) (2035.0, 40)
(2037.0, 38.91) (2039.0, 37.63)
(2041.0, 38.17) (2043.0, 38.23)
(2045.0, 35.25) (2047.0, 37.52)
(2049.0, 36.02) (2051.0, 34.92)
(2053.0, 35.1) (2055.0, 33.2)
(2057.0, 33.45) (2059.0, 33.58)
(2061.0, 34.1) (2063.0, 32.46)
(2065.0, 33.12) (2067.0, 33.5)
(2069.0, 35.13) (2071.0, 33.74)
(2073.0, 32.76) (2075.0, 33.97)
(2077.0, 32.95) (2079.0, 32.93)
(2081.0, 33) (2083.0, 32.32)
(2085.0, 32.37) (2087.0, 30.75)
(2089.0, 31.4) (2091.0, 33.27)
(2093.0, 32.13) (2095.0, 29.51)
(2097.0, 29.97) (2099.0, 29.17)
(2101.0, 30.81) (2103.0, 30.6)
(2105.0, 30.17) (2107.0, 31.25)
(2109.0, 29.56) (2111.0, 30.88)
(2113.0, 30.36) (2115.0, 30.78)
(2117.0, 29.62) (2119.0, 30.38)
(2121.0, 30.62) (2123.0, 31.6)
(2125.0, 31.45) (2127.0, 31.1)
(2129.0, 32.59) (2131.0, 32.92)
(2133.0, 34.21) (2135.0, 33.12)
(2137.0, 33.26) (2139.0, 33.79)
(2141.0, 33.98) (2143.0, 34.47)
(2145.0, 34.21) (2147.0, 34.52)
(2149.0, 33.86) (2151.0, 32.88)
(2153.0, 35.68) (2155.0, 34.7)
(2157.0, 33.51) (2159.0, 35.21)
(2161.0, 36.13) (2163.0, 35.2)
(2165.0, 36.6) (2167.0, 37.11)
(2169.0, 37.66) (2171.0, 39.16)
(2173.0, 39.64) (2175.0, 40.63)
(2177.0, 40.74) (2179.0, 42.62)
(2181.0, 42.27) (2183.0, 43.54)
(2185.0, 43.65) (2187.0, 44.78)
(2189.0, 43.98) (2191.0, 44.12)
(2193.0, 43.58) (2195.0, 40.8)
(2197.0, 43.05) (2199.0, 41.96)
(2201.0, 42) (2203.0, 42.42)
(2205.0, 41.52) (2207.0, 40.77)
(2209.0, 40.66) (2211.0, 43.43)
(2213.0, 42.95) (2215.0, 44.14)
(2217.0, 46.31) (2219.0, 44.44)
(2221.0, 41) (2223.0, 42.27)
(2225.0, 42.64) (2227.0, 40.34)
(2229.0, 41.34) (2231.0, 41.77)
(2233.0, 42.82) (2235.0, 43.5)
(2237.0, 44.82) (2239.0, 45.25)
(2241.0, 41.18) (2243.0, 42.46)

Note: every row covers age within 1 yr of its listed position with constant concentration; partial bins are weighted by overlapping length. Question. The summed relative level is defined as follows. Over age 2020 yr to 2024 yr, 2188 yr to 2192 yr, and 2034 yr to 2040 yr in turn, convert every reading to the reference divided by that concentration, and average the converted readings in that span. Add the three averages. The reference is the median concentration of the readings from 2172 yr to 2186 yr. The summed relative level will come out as 3.1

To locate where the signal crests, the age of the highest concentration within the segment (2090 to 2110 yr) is 2091.0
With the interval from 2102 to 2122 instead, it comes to 2107.0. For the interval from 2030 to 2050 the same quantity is 2033.0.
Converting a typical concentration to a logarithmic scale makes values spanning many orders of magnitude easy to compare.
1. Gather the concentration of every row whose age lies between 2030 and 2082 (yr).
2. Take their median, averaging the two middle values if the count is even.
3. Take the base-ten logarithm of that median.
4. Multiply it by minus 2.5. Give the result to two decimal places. -3.84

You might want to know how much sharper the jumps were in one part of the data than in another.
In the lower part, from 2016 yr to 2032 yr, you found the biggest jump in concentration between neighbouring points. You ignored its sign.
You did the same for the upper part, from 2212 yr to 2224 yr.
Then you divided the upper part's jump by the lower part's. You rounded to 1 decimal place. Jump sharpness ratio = 2.4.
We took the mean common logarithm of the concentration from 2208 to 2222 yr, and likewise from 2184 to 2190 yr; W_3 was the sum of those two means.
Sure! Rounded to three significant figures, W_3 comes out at 3.28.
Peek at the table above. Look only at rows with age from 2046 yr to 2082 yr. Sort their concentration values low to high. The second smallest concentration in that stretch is 32.76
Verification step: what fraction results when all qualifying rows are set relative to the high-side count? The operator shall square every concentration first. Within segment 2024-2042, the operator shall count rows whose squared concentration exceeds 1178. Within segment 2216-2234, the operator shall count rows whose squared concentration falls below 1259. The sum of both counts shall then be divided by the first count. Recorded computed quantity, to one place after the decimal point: 1.0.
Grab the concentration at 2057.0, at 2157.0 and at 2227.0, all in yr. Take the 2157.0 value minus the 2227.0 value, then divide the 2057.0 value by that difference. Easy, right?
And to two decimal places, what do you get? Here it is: -4.90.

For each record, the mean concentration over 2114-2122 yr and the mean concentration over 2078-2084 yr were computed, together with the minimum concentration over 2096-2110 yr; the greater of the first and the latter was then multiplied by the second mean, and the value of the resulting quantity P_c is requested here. 994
